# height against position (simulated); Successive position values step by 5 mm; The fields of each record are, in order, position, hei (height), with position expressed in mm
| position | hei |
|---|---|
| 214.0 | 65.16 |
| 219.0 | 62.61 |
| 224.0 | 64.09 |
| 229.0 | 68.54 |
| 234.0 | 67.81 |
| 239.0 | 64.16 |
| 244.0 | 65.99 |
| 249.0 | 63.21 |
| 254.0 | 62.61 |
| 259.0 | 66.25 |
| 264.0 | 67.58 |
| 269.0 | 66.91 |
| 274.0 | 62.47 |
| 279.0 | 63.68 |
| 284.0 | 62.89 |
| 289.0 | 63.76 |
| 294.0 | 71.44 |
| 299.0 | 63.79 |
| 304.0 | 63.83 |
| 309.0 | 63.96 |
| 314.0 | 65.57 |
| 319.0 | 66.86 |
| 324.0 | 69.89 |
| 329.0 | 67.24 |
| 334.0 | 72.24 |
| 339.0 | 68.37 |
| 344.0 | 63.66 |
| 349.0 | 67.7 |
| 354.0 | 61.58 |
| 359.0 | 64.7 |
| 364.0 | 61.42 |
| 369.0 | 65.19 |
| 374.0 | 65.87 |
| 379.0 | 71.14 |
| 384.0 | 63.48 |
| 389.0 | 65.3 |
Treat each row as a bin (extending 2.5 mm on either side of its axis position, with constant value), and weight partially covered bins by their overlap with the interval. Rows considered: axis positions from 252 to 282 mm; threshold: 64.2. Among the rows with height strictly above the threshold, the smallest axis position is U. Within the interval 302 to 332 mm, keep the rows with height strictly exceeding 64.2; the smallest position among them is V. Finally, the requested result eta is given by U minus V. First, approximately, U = 259.0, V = 314.0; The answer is -55 mm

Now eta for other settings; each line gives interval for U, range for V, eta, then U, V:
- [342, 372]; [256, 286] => 90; 349.0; 259.0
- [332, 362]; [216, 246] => 105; 334.0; 229.0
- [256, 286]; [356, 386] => -100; 259.0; 359.0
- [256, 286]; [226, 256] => 30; 259.0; 229.0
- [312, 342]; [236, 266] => 70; 314.0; 244.0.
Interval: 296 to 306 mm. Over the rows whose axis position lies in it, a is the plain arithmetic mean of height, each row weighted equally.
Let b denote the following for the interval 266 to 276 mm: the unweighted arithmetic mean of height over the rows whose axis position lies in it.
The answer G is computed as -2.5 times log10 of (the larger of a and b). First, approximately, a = 64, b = 64.7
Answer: -4.53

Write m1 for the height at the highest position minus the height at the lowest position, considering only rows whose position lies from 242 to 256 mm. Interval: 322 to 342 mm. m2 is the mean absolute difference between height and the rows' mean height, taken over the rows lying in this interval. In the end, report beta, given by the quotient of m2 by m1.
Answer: -0.5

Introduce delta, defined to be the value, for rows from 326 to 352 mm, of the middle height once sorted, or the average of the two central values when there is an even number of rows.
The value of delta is 67.7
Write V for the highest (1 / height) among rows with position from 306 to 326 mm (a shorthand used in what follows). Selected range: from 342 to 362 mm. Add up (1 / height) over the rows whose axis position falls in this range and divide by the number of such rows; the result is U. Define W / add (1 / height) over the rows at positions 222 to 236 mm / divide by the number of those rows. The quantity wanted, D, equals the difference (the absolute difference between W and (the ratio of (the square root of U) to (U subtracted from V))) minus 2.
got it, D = 1366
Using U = 0.0155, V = 0.0156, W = 0.0150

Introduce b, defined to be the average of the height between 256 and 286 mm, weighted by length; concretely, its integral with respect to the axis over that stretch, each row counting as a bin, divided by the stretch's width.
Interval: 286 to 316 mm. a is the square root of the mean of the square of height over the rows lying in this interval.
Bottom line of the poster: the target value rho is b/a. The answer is 0.99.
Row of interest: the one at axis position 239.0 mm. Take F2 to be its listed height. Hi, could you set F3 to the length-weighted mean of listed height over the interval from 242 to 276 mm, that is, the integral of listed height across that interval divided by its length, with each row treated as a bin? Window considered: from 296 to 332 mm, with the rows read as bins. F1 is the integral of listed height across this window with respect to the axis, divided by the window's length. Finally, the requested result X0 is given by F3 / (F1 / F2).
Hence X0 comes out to 63.2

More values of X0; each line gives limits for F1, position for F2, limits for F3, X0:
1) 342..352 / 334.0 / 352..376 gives 70.2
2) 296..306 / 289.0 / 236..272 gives 64.8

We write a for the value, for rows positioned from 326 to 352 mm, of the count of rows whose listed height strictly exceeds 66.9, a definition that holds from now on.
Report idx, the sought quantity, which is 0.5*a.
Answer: 2.0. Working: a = 4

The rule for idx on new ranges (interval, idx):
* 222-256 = 1.0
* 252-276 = 1.0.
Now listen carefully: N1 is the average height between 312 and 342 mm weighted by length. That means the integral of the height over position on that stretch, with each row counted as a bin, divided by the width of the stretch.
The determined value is 68.3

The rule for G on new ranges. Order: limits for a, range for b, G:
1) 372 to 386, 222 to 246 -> -4.56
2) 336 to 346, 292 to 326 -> -4.56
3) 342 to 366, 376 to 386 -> -4.57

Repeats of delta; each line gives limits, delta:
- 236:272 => 66.0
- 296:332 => 65.6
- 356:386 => 64.9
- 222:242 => 66.0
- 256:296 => 65.0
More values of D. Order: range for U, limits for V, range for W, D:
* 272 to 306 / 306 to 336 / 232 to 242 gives 1079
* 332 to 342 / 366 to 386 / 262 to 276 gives 77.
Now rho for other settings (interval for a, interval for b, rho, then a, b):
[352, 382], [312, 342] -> 1.05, 65.1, 68.3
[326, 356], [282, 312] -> 0.97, 66.9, 65.0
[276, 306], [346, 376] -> 0.99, 65.0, 64.4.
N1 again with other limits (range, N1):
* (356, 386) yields 65.3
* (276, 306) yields 64.9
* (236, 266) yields 65.0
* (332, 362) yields 66.2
